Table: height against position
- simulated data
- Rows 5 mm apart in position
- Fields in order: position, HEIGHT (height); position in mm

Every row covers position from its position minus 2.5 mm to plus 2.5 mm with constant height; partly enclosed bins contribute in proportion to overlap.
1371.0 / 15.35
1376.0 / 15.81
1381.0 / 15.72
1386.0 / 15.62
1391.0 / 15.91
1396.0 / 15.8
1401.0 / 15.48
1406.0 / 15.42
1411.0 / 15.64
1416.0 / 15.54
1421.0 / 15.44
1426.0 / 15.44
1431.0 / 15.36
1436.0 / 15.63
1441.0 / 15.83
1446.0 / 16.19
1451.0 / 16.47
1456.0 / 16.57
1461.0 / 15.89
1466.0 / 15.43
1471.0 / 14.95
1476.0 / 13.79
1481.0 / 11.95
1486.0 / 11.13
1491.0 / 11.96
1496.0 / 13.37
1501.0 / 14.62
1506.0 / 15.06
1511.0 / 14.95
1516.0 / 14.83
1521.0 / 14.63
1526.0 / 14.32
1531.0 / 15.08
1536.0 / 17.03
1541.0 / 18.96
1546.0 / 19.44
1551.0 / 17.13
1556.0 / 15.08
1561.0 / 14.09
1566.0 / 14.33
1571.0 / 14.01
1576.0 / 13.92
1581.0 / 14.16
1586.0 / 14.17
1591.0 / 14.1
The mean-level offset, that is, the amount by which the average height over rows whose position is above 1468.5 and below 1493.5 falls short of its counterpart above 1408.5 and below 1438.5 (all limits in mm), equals 2.8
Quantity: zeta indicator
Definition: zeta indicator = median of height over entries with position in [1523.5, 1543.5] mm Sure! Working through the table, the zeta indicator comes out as 16.1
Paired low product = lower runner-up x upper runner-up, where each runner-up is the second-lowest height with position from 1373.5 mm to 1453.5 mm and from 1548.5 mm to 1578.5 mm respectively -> 216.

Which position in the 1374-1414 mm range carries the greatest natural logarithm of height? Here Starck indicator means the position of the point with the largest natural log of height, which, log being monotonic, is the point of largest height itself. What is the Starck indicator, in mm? 1391.0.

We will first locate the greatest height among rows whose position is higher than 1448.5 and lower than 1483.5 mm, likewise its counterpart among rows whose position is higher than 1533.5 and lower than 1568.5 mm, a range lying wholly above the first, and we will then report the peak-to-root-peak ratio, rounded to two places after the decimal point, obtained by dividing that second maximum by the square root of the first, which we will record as 4.78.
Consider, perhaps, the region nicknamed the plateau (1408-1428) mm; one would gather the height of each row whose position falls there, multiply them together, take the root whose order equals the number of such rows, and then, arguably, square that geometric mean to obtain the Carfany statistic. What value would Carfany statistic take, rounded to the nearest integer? 241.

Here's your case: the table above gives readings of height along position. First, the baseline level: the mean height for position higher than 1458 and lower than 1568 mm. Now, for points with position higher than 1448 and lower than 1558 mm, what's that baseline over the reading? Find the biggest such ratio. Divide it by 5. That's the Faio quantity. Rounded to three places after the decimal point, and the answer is 0.268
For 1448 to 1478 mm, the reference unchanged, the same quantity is 0.216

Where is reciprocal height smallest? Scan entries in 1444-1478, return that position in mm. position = 1456.0 mm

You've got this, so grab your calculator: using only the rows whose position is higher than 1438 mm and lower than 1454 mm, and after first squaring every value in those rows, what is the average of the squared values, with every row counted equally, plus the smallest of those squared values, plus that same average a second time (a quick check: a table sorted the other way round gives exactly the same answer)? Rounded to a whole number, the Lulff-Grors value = 773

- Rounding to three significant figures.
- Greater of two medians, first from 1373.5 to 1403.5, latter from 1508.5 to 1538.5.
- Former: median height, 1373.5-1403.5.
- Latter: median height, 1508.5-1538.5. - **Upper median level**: 15.8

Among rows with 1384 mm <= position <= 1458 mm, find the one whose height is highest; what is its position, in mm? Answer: 1456.0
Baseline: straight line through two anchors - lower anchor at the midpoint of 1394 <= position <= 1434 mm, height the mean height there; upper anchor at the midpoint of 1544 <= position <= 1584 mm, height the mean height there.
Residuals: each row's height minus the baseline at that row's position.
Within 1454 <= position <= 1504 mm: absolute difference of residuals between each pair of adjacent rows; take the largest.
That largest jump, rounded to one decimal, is 1.8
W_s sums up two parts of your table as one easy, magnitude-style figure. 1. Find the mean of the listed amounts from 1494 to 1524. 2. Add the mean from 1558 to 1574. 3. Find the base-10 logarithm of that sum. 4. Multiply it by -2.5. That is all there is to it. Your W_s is -3.65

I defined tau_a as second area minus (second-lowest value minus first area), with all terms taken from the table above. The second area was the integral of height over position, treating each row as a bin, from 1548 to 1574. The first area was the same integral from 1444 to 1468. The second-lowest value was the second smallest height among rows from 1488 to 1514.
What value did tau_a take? 763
